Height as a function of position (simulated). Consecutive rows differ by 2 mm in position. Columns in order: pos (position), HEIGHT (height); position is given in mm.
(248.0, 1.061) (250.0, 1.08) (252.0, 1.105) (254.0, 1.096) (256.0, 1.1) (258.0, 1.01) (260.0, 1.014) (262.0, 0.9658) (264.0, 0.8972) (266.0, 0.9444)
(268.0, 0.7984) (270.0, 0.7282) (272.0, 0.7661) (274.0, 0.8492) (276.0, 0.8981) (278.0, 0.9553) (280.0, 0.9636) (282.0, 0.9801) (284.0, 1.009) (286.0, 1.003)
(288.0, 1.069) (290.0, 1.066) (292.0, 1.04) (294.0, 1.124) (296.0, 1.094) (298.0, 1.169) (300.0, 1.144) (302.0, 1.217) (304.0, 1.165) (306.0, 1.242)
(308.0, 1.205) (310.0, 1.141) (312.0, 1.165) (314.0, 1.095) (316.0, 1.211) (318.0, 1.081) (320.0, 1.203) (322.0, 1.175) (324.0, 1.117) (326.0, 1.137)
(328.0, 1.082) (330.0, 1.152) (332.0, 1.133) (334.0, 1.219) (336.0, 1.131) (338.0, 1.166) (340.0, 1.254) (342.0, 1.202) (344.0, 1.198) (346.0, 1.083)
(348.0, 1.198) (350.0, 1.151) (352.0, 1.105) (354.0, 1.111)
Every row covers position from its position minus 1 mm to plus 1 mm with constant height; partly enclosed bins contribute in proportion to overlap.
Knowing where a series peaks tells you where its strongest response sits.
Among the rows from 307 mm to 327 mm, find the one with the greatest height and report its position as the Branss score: 316.0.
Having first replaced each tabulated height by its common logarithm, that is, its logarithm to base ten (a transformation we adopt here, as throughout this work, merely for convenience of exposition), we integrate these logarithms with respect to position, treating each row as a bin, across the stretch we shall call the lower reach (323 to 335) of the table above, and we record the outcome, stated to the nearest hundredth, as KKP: 0.68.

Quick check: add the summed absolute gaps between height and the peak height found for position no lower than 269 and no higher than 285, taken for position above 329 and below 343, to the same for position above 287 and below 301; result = 1.8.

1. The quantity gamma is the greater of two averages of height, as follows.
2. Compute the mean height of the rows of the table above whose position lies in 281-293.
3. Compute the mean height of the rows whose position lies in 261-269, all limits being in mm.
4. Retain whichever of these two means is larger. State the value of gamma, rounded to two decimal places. 1.03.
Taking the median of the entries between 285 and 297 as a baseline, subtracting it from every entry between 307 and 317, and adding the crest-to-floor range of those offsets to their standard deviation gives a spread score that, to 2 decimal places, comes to 0.16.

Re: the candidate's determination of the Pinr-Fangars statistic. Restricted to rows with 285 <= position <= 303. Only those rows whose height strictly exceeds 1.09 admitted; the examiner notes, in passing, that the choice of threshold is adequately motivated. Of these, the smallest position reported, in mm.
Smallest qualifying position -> 294.0 mm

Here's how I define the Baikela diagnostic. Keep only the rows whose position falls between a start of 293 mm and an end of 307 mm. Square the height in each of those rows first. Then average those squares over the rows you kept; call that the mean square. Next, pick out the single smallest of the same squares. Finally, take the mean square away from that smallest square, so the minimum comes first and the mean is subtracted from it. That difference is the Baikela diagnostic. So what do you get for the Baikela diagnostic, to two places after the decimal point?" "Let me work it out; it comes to -0.16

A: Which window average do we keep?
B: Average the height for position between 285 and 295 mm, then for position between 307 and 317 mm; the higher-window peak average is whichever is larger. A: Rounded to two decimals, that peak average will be 1.16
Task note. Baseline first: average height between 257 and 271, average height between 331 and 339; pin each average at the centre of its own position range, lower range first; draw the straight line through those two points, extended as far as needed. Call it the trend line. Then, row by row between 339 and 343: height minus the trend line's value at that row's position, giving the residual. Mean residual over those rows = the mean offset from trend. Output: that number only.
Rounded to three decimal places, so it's 0.044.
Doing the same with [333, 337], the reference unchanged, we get 0.013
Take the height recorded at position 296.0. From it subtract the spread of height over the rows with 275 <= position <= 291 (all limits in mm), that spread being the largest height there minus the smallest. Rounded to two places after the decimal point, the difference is 0.92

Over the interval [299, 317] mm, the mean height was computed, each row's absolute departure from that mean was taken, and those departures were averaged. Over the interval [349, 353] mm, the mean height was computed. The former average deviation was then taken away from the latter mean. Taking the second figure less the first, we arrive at 1.09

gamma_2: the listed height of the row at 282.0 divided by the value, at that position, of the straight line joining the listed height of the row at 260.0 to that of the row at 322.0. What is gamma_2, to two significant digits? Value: 0.92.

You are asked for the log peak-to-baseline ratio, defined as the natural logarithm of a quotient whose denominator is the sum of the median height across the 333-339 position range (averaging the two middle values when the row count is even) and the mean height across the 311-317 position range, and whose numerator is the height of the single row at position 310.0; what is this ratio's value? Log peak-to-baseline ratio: -0.711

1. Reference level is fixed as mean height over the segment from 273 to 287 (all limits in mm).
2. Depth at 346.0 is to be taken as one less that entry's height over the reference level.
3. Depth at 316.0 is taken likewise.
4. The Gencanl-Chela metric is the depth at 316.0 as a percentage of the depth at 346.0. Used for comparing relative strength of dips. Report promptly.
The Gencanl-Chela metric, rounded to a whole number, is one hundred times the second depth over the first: 197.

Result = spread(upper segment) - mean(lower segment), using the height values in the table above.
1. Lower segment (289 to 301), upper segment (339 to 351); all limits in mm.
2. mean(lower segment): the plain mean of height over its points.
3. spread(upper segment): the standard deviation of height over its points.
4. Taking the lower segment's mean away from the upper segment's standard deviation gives -1.05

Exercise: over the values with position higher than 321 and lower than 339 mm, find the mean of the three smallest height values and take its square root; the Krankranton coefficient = 1.05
